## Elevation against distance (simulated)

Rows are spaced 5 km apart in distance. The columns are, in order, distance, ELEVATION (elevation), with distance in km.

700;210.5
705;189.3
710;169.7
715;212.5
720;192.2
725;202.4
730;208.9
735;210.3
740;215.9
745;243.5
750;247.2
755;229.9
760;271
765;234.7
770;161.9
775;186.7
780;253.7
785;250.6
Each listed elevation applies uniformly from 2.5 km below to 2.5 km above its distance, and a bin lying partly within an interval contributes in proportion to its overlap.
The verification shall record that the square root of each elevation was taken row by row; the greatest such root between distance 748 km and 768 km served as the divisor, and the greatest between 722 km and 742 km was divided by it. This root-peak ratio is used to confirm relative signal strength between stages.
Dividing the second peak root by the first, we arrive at 0.89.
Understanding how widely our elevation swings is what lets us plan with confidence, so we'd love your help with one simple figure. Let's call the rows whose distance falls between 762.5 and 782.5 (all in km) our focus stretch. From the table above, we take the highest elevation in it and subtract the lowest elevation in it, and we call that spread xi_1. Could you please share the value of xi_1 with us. 92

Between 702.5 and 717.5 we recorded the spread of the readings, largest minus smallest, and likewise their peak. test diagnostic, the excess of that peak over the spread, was 170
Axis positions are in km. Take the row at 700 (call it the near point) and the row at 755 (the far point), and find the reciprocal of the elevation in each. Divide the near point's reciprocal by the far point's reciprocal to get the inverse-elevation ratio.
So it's 1.09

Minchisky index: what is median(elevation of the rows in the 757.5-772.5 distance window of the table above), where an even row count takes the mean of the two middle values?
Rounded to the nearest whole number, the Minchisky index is 235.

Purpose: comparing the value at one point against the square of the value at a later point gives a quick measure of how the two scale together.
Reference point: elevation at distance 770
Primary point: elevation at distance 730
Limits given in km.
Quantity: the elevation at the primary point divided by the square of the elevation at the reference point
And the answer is 0.0080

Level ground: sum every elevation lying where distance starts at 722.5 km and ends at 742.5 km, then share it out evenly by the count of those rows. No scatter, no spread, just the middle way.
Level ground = 209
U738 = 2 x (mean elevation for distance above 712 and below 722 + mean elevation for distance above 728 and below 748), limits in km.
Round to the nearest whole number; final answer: 844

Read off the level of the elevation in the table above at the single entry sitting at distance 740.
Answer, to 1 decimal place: 215.9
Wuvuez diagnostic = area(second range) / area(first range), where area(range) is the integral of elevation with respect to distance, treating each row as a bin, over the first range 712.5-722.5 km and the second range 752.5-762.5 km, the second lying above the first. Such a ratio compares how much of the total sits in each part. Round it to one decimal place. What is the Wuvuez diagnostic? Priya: 1.2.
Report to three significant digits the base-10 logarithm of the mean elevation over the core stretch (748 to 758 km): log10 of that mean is 2.38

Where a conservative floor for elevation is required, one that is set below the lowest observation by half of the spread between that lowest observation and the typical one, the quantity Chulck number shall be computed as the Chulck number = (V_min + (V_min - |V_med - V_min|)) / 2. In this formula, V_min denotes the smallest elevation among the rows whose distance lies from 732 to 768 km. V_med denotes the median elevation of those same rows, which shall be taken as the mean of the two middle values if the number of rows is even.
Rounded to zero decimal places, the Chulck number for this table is 198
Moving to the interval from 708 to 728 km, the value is 156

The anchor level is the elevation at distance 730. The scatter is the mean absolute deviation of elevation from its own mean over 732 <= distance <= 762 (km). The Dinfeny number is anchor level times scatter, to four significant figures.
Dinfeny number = 3677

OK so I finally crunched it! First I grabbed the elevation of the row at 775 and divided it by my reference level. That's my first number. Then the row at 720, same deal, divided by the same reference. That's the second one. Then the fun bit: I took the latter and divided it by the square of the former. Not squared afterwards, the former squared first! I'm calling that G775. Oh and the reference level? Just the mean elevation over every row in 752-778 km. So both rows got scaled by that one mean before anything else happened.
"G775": 1.2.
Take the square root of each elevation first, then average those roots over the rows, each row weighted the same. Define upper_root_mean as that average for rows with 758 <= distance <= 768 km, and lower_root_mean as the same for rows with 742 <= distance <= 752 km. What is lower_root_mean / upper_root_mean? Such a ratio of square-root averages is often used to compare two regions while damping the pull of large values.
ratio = 0.99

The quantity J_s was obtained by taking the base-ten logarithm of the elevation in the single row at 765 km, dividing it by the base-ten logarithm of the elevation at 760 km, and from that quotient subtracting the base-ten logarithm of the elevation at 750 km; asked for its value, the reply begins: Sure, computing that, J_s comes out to -1.42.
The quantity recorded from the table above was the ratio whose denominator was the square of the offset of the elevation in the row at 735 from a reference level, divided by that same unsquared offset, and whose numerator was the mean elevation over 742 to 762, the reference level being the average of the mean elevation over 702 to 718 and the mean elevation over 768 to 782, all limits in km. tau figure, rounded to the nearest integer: 17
